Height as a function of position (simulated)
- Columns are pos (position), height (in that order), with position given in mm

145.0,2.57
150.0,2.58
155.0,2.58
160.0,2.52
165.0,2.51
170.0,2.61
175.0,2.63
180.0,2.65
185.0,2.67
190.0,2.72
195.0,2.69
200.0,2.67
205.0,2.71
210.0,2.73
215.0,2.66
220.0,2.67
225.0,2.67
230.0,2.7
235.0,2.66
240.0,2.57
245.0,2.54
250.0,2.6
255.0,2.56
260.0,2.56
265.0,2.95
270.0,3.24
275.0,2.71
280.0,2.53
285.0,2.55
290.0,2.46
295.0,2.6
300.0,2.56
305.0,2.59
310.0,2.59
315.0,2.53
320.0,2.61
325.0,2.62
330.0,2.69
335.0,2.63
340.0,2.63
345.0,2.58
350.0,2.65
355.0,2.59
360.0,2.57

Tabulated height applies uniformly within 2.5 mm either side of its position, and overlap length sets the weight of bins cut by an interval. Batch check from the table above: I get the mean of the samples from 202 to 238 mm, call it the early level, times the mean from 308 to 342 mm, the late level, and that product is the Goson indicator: 7.02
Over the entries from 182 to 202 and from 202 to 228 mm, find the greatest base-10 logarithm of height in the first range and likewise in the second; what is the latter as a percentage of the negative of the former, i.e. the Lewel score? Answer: -100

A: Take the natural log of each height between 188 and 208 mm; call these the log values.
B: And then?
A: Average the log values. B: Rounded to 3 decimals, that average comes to 0.992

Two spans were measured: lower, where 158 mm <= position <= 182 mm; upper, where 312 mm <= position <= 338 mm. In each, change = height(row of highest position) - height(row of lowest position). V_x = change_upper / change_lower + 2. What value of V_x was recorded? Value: 2.8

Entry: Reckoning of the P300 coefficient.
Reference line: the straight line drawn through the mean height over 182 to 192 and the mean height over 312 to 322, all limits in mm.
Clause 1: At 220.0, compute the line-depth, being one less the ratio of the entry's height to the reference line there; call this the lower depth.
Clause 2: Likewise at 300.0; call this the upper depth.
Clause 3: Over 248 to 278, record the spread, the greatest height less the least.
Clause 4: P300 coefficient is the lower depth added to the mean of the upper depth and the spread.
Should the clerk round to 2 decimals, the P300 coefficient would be 0.34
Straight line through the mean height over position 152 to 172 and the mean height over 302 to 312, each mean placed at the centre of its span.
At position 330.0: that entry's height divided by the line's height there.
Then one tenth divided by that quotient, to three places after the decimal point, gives 0.096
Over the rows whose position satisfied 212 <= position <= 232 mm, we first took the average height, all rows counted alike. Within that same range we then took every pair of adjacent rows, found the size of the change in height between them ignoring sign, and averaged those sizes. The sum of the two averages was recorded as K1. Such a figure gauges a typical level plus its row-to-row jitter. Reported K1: 2.69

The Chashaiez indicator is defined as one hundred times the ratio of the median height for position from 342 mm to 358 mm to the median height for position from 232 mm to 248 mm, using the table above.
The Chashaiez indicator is 101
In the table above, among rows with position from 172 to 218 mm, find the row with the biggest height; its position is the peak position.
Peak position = 210.0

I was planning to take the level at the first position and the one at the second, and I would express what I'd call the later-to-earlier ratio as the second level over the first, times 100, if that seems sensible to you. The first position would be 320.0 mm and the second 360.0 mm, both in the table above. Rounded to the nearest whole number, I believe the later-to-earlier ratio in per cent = 98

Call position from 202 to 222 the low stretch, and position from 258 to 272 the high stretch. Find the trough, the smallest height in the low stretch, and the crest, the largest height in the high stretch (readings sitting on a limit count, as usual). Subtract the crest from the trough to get -0.58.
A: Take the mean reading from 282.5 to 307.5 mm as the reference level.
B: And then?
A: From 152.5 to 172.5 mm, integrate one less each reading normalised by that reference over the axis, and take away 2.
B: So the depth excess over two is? -2.0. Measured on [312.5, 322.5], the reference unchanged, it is -2.1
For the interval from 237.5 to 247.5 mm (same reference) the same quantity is -2.0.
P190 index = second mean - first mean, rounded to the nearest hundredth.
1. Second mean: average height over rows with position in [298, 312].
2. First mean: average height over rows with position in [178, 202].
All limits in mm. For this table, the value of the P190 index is -0.10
